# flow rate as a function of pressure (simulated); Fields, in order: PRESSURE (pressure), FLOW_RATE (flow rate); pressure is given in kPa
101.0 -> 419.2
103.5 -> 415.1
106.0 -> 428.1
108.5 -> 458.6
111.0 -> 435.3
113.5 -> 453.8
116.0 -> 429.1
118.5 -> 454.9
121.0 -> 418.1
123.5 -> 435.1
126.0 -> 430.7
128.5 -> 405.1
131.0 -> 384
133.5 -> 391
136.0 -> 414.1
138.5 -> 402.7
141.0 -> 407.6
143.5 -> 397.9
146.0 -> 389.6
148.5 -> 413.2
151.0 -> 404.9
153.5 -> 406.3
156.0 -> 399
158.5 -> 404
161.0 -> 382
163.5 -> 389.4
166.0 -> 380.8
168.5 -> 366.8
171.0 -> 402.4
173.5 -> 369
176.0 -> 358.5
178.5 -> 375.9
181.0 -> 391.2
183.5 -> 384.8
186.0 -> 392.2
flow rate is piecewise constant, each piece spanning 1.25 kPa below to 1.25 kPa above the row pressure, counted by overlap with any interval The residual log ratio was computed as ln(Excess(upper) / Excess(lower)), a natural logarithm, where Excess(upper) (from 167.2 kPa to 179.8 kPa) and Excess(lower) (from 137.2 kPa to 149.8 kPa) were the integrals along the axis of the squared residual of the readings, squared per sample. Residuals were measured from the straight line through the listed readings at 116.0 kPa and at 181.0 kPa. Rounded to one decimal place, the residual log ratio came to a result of 1.2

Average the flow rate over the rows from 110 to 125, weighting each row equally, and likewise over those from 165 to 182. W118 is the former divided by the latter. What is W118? 1.16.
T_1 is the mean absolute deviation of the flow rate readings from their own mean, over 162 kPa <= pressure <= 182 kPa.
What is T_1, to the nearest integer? 12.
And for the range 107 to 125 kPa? 13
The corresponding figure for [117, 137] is 18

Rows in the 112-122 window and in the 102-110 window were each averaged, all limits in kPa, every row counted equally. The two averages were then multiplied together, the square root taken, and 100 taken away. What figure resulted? 336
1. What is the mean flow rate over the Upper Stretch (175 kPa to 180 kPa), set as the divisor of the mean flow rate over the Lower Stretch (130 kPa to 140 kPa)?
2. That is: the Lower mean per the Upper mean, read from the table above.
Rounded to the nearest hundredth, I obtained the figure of 1.08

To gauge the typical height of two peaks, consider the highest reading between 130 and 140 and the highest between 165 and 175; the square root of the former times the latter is 408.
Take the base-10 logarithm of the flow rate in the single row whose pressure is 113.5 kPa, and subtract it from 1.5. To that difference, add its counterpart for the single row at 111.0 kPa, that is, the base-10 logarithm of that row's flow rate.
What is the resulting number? 1.482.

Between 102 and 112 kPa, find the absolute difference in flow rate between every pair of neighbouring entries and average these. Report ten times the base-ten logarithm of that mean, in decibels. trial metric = 13.5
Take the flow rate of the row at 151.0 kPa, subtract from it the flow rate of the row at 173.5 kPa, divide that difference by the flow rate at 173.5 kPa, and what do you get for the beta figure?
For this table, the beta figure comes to 0.10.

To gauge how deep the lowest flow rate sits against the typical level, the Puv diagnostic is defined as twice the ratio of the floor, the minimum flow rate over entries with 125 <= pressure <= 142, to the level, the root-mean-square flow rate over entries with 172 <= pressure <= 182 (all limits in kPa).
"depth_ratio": 2.05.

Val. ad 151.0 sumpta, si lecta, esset 404.9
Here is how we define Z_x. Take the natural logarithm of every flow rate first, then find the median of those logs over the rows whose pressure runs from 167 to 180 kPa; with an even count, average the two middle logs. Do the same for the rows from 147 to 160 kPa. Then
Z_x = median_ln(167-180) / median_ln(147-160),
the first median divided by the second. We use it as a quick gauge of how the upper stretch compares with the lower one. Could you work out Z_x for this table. 0.985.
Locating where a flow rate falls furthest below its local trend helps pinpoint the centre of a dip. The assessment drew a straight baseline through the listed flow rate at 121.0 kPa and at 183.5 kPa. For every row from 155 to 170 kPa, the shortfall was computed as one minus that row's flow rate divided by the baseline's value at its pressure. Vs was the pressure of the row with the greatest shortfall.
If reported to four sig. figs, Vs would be 168.5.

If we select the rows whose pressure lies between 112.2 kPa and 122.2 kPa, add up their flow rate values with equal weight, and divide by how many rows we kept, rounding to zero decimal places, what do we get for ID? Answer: 439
